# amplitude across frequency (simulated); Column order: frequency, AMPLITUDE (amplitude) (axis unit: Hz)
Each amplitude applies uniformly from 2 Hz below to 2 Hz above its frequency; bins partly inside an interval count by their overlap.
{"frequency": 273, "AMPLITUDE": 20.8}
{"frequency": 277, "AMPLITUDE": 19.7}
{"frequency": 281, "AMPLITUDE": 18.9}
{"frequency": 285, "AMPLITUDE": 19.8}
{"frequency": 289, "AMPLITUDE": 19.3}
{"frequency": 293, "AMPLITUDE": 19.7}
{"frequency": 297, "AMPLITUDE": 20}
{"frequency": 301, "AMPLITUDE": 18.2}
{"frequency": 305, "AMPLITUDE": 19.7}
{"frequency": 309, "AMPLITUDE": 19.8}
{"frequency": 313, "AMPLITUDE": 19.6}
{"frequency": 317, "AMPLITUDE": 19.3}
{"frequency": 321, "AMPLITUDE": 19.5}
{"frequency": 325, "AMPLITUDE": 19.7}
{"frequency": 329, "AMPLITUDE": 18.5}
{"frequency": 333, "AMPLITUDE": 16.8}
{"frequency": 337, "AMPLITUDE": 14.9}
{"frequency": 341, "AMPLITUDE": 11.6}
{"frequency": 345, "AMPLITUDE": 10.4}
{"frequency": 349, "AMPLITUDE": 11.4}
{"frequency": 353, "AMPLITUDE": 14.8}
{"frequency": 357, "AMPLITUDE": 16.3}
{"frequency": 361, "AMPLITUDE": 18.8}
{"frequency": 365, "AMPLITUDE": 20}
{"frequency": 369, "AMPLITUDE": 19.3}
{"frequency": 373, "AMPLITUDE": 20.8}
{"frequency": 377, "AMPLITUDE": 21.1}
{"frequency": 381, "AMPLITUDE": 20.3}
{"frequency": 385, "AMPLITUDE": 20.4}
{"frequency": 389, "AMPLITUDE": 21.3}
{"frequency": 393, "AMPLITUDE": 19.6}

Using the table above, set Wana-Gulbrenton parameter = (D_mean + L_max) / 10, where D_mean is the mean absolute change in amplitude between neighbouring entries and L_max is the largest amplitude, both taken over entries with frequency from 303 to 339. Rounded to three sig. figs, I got 2.05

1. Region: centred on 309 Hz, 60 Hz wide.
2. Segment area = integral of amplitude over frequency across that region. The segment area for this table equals 1135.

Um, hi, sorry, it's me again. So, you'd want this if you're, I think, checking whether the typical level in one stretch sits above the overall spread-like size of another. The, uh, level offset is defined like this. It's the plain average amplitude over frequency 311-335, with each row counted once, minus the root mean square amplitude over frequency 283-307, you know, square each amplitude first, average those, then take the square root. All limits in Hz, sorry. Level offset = -0.6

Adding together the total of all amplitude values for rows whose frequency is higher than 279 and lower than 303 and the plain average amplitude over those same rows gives 135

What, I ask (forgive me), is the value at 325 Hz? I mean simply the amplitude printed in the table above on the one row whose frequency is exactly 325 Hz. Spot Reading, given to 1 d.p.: 19.7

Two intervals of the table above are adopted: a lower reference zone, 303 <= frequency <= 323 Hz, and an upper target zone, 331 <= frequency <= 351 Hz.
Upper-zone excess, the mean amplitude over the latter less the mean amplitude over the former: -6.6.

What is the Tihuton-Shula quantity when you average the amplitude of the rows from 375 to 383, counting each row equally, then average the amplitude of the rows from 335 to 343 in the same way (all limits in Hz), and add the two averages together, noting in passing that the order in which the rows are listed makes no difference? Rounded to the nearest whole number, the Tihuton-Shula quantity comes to 34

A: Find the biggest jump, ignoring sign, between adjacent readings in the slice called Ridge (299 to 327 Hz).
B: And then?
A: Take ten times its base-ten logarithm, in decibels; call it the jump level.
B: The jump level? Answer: 1.8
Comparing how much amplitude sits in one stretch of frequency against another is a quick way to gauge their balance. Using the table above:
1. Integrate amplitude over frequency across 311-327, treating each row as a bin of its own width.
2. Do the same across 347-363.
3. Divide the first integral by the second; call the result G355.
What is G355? 1.3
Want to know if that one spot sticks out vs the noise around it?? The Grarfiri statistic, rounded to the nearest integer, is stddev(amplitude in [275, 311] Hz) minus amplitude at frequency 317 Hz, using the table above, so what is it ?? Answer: -19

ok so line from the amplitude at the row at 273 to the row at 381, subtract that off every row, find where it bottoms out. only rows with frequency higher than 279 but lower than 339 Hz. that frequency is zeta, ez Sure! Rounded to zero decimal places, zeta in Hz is 337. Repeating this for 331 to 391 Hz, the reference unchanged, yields 345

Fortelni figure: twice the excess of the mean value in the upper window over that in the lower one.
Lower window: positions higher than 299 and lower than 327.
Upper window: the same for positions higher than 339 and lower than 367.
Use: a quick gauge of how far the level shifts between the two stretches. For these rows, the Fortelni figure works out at -9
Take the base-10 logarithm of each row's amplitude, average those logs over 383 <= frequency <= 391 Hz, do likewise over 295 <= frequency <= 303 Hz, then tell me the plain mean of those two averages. 1.30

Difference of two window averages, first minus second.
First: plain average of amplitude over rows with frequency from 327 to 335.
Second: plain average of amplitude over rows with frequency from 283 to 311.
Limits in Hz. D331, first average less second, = -2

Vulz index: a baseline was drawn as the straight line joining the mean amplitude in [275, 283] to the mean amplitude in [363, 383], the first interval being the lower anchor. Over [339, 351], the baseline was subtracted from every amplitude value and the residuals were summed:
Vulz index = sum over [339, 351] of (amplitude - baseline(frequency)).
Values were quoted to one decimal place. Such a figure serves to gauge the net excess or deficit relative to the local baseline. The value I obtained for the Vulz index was -26.6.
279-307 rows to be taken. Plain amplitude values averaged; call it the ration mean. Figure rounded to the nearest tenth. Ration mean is 19.4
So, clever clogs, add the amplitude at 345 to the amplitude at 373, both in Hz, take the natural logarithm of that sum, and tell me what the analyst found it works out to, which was 3.44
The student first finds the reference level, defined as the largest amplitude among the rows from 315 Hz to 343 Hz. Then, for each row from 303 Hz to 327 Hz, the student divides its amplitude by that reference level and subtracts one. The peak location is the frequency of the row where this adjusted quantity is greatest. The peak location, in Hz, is 309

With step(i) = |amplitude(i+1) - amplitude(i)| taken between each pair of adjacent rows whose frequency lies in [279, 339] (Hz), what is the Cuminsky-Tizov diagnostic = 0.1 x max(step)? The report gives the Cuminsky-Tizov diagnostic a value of 0.19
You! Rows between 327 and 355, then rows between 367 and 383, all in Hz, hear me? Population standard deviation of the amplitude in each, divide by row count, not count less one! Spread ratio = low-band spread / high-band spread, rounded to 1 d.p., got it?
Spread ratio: 4.1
